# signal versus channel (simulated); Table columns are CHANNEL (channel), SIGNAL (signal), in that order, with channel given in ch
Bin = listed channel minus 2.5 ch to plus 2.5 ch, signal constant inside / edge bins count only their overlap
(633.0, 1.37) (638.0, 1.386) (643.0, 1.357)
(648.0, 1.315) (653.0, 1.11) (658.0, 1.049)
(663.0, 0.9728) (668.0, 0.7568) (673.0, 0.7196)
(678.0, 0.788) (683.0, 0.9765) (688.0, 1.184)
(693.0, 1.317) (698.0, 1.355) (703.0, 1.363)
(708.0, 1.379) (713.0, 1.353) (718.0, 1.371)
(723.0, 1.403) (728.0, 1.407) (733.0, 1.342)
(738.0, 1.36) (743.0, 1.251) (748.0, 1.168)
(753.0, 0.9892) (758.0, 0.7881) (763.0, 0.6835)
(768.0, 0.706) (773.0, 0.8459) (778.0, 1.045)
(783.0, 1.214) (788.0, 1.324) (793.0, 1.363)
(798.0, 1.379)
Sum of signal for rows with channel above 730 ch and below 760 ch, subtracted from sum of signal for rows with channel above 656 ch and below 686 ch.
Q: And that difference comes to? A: -1.6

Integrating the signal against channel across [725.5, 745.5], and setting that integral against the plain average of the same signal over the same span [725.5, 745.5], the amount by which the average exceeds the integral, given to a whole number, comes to -25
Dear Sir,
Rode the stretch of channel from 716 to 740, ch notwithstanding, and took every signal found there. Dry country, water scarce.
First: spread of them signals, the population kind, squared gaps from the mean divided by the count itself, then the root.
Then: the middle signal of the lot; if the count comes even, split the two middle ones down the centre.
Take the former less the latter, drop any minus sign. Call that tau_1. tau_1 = 1.35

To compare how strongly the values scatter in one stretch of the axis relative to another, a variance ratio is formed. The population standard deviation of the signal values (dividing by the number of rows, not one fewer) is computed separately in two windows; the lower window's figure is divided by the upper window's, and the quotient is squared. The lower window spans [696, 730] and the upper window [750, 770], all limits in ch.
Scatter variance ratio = 0.0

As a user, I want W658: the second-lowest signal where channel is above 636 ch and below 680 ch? 0.7568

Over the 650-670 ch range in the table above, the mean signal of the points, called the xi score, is 1.0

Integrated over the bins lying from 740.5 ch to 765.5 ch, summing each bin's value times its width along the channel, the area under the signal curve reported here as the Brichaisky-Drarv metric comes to 24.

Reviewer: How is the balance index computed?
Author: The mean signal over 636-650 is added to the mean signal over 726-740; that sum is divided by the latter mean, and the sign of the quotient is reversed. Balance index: -1.99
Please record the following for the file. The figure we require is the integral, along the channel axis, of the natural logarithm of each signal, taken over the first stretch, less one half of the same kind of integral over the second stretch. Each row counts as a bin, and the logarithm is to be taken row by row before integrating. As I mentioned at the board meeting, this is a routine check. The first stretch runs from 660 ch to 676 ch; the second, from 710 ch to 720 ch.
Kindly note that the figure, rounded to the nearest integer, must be -5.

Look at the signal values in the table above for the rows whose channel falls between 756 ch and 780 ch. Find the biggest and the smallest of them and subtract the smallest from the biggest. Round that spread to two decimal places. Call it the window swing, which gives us 0.36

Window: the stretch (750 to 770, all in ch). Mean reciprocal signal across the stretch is 1.3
